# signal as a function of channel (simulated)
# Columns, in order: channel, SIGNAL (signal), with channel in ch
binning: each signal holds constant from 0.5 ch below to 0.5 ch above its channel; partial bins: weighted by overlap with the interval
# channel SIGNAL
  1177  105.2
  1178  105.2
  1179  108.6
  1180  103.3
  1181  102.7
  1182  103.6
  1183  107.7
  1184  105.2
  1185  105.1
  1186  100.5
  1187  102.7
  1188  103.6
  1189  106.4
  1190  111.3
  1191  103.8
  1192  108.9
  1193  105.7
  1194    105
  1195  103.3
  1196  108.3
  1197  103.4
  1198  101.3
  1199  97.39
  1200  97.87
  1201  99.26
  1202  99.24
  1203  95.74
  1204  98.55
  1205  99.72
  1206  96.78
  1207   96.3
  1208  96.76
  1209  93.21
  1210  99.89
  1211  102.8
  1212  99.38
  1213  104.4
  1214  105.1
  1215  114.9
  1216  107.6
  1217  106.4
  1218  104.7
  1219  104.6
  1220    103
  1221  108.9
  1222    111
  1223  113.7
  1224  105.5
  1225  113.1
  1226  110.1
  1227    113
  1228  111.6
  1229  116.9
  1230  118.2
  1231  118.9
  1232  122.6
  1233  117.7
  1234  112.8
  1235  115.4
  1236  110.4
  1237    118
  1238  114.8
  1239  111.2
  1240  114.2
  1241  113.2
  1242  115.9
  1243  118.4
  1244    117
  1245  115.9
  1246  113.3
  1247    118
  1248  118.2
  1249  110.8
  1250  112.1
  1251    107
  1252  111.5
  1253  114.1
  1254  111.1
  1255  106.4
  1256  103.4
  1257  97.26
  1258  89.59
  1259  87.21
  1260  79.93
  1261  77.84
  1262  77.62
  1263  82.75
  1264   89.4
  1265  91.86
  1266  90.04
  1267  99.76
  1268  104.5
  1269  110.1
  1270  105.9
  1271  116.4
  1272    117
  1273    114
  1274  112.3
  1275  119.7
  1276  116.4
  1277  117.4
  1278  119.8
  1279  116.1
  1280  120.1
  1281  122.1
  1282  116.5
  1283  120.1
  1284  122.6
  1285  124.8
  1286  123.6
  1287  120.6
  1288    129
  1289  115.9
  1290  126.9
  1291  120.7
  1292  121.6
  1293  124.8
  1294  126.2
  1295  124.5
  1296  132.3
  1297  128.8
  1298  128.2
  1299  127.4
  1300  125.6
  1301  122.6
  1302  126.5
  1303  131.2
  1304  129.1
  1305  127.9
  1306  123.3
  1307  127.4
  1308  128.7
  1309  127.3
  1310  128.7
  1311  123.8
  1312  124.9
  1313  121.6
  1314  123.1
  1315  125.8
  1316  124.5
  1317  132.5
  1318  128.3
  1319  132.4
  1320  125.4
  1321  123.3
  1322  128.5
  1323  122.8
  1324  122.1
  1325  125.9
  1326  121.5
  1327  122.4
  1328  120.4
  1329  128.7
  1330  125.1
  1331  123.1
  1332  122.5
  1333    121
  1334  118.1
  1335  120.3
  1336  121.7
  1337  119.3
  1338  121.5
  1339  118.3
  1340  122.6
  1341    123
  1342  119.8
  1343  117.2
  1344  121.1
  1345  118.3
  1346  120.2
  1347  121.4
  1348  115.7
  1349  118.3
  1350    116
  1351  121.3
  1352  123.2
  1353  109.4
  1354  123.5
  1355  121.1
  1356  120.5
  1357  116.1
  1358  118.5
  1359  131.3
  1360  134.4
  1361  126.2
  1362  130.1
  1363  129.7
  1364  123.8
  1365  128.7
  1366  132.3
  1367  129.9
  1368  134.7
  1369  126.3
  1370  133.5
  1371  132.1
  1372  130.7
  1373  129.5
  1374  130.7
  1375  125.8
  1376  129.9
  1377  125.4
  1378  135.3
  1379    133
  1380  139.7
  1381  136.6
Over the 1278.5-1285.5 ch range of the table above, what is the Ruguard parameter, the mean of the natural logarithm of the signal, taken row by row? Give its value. 4.79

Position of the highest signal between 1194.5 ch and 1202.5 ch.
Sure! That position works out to 1196 ch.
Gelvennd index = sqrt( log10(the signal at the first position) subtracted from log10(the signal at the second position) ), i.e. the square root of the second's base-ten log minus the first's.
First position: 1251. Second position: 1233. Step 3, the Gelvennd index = 0.20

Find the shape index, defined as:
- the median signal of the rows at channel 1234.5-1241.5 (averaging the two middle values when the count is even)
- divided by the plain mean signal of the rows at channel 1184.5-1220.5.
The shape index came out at 1.113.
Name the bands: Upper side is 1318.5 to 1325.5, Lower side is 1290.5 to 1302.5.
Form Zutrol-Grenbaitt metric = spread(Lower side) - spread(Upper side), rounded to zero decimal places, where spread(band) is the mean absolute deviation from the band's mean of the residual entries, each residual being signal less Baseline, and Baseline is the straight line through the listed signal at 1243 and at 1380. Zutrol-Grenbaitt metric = -1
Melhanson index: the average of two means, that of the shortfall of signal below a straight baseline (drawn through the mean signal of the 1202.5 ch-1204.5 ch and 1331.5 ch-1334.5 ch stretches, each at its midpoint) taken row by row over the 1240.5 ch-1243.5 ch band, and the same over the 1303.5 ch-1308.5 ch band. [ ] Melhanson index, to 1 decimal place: -11.7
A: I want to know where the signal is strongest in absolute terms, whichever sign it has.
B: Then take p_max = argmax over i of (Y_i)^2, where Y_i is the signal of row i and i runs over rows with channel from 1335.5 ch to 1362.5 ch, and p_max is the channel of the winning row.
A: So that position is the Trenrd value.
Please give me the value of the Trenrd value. 1360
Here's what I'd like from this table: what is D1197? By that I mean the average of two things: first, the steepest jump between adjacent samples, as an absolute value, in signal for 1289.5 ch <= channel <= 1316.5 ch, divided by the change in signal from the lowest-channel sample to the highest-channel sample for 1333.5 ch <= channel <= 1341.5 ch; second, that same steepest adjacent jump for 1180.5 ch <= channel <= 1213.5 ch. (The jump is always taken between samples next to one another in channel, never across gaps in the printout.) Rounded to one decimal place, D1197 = 4.5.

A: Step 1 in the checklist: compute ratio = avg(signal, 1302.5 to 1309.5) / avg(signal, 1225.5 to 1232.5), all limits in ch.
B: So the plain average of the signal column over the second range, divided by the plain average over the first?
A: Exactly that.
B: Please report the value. 1.103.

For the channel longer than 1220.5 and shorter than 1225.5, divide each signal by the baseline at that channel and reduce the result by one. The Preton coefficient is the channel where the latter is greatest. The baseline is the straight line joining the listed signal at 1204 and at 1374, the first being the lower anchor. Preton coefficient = 1223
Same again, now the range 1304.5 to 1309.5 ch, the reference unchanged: 1308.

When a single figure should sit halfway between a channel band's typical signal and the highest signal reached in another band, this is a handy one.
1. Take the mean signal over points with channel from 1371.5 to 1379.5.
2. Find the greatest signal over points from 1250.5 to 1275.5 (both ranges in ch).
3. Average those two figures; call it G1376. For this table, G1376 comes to 124.9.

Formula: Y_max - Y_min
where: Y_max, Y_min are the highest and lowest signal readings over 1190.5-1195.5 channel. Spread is 5.6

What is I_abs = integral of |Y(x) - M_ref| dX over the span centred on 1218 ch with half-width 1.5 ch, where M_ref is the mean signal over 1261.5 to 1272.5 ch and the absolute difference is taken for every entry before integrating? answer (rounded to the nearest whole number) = 20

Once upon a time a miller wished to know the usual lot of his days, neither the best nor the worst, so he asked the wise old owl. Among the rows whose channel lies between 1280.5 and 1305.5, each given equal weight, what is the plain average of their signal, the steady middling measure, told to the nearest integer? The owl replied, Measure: 125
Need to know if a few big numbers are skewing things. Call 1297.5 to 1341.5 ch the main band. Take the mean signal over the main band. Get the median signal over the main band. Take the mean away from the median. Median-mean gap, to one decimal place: -0.6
